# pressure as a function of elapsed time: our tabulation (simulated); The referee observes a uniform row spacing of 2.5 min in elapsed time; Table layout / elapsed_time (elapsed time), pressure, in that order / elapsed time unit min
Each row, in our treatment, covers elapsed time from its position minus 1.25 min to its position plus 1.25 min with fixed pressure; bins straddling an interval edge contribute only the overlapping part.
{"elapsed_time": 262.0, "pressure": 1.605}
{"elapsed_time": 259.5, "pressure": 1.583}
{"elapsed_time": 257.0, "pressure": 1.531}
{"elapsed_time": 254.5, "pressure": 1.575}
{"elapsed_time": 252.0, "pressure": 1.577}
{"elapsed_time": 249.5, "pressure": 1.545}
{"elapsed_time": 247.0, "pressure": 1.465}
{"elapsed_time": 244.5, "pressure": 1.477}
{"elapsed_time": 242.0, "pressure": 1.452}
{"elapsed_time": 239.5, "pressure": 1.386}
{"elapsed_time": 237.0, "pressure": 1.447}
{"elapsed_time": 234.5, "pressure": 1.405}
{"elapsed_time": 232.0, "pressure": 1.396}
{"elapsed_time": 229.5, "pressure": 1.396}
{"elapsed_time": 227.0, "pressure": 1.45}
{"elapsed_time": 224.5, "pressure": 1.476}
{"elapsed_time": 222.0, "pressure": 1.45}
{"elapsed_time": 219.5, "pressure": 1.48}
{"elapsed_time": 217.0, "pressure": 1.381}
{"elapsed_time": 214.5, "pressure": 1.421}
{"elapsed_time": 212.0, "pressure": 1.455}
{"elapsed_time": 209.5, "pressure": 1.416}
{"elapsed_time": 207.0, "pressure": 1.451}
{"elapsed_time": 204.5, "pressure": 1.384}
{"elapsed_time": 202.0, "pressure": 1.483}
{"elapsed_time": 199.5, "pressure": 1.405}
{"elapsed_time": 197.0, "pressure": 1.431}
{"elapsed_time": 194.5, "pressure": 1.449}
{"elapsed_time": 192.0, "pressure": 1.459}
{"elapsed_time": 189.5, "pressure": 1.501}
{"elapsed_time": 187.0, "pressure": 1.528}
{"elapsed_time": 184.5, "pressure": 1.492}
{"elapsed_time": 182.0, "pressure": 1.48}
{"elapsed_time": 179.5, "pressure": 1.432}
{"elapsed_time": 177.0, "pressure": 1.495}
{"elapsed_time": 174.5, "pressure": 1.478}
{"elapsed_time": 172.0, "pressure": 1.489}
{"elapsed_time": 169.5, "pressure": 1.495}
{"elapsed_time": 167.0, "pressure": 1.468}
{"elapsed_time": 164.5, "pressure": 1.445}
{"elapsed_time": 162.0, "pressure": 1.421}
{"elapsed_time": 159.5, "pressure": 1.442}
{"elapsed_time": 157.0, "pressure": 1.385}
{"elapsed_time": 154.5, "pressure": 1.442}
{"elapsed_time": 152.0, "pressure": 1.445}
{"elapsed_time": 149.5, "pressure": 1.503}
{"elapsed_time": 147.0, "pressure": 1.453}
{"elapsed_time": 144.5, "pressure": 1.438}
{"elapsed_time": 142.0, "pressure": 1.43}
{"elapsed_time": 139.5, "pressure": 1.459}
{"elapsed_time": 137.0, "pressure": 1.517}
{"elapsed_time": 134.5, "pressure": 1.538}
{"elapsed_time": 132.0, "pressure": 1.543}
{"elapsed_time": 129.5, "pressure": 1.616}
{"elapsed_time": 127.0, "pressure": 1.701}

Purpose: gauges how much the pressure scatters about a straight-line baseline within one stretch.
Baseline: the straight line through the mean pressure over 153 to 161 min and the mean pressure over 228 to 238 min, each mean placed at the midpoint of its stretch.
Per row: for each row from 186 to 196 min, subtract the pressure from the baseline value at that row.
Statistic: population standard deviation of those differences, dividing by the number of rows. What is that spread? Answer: 0.031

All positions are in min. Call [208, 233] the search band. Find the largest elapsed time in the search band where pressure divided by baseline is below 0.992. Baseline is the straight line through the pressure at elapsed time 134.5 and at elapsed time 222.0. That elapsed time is 232.0 min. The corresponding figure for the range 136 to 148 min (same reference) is 147.0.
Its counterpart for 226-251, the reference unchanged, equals 239.5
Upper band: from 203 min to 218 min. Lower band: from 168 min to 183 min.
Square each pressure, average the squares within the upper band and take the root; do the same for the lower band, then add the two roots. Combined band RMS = 2.90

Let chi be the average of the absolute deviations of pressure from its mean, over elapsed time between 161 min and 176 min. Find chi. 0.022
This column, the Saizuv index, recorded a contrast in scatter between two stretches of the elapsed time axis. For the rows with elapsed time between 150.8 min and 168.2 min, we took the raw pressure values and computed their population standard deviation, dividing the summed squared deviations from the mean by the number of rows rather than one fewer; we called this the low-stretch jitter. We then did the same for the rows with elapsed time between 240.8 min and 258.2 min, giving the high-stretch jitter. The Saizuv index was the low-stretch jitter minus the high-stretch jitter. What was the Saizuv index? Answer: -0.024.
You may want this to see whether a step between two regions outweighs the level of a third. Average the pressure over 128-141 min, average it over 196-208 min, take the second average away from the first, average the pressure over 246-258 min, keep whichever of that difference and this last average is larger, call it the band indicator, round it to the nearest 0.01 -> 1.54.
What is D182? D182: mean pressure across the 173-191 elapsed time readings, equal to 1.49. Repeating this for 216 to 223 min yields 1.44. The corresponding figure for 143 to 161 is 1.44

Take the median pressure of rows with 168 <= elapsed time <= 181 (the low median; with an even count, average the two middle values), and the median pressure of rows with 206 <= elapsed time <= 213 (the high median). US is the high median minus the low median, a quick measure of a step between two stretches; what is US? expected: -0.04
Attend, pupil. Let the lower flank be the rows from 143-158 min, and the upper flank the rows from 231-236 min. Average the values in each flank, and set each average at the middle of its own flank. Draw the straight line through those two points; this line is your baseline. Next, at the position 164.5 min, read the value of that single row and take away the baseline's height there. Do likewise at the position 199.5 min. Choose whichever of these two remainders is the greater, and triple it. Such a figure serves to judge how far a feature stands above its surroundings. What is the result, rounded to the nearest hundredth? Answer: 0.02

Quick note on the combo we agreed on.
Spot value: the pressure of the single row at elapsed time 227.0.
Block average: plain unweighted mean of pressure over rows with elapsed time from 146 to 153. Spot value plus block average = 2.92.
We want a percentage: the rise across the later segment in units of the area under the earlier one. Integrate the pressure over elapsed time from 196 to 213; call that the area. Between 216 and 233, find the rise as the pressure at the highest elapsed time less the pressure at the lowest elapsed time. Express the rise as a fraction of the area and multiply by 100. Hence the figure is 0.06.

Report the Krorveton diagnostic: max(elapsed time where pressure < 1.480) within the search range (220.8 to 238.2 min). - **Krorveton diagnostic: 237.0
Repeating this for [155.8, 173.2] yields 167.0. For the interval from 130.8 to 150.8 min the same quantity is 147.0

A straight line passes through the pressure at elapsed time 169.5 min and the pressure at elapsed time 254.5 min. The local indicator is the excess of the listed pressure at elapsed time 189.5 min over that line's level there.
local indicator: -0.013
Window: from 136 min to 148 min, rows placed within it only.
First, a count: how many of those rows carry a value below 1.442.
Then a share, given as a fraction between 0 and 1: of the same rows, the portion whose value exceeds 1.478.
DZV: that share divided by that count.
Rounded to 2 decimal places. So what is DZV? 0.10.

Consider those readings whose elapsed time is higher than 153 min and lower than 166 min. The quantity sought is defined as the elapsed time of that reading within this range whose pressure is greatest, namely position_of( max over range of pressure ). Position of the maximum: 164.5 min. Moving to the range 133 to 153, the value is 134.5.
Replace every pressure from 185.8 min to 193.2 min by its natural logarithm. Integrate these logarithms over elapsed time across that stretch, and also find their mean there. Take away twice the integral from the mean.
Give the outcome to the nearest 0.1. -5.6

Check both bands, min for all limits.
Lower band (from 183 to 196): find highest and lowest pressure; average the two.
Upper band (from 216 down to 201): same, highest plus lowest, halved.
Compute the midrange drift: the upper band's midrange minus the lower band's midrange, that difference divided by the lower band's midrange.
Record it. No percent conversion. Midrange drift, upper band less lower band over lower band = -0.037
